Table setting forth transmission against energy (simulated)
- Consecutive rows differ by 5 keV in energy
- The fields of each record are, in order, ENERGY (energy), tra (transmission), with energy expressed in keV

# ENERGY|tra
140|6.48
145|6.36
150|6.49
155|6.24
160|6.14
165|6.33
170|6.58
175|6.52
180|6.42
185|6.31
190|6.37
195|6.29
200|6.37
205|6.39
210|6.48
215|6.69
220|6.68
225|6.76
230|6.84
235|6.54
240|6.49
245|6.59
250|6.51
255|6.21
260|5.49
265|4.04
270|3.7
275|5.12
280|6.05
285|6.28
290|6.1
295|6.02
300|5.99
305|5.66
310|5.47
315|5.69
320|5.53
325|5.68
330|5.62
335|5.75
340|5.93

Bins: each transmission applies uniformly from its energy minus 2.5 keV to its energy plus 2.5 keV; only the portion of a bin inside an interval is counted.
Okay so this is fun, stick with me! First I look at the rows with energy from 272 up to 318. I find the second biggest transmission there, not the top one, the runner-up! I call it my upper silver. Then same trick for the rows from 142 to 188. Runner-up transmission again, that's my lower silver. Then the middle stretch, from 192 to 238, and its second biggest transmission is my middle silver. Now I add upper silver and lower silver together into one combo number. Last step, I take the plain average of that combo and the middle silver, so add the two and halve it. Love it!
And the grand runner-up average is 9.69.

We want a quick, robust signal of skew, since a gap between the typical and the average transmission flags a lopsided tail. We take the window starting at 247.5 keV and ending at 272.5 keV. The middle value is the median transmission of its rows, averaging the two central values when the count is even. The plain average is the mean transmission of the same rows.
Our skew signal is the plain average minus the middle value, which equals -0.30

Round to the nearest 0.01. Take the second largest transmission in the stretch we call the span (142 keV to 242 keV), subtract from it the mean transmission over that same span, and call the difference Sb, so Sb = 0.30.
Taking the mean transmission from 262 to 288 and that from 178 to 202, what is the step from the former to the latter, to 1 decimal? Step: 1.3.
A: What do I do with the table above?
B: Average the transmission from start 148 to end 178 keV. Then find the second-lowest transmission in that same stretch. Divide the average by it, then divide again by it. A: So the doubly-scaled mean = 0.164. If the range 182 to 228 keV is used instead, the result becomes 0.163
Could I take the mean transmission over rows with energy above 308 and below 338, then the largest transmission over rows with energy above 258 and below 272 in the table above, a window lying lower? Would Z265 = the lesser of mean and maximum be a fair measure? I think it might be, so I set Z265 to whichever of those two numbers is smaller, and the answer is 5.49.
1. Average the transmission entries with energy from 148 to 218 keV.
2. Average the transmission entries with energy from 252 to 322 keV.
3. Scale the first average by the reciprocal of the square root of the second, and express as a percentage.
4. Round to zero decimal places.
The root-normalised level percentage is 272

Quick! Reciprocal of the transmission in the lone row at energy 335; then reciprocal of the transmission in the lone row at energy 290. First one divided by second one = 1.06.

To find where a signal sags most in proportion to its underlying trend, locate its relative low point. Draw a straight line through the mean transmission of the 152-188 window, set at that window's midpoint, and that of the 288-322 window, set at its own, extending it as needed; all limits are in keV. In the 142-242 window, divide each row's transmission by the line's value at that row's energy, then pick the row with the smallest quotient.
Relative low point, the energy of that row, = 160 keV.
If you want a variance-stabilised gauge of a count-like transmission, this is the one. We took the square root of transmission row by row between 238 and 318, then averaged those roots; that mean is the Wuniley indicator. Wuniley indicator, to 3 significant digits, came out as 2.38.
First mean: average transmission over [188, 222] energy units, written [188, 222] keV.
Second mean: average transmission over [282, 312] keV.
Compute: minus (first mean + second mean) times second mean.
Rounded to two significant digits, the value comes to -73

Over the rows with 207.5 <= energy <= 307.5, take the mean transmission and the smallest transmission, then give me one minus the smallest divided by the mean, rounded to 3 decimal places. 0.385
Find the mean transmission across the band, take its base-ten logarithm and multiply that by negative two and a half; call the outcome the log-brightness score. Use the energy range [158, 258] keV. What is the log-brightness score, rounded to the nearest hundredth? -2.03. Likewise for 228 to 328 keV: -1.91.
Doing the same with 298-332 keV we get -1.88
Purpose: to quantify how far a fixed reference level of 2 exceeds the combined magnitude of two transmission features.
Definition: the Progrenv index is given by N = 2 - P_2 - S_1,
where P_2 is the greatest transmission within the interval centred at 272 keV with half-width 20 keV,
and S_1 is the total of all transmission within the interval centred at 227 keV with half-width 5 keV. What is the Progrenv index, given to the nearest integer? -18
